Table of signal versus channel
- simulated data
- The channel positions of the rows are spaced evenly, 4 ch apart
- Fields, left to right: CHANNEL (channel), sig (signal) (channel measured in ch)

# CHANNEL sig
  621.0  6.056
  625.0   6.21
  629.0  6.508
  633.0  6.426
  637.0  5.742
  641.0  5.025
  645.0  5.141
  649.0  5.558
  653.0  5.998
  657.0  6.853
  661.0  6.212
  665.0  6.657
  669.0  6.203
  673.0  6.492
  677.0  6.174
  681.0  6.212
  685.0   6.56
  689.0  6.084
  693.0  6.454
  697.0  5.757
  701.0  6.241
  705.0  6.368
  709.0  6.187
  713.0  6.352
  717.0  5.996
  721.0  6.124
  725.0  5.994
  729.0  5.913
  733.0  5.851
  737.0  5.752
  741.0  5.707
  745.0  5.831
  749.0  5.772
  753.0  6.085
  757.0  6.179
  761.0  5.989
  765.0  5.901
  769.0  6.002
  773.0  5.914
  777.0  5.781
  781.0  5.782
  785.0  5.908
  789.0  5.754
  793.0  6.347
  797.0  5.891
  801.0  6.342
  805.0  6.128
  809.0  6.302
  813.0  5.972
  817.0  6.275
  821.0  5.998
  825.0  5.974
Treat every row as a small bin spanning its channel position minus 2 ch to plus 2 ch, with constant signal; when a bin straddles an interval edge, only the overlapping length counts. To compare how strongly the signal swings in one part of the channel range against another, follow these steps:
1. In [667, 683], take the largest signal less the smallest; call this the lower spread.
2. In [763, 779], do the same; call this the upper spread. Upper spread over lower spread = 0.69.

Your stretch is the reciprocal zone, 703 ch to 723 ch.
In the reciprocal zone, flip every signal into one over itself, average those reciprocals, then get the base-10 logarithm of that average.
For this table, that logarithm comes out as -0.793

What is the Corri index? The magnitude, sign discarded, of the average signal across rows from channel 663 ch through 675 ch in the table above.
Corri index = 6.5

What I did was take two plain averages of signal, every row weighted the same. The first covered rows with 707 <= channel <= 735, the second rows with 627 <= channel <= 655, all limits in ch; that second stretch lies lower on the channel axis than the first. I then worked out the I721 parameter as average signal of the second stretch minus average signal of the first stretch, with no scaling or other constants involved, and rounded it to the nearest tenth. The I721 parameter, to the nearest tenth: -0.3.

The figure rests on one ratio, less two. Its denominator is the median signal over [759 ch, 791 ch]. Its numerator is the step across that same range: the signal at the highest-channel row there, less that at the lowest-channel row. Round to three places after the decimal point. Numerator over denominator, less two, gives -2.040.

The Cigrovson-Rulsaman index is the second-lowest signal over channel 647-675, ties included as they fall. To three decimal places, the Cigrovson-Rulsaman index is 5.998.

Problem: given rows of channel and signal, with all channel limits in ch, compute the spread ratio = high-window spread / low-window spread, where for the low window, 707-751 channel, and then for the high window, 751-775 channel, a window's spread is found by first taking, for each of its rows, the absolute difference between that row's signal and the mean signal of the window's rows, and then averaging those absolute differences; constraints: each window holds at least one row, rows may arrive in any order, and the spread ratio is 0.5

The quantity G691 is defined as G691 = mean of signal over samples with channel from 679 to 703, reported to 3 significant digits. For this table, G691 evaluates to 6.22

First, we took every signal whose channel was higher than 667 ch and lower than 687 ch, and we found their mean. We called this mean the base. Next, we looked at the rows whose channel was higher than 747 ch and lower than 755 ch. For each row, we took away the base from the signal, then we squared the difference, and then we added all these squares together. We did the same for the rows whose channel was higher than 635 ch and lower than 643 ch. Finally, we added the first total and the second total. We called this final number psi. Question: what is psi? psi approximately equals 2.4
